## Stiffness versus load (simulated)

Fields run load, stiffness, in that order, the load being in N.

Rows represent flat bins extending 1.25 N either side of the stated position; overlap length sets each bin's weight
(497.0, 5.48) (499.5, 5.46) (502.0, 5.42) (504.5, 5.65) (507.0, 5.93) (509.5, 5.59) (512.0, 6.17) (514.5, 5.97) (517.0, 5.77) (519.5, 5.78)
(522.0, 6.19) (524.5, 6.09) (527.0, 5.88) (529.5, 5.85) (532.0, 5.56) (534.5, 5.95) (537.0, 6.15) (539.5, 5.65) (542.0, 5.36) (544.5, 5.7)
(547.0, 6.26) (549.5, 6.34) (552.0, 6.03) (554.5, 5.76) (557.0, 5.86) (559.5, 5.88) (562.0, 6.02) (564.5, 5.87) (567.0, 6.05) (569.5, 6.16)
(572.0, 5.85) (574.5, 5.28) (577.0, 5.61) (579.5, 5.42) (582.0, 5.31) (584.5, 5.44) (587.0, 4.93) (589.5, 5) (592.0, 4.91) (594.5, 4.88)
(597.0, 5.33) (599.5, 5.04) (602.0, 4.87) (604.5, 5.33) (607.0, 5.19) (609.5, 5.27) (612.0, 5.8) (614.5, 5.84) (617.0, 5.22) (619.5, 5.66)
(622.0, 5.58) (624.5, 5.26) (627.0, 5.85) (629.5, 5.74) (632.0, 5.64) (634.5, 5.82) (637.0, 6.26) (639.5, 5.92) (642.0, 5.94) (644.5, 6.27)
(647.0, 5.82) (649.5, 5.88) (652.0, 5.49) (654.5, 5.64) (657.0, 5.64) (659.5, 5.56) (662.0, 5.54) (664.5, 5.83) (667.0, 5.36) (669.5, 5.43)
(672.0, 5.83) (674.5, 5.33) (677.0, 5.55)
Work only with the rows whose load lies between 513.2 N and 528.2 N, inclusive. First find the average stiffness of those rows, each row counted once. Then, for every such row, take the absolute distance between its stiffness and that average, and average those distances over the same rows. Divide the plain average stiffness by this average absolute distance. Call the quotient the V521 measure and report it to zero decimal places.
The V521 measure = 44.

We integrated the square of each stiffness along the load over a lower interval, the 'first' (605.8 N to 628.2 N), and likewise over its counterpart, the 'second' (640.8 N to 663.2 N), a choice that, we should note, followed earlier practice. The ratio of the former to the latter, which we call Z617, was 0.92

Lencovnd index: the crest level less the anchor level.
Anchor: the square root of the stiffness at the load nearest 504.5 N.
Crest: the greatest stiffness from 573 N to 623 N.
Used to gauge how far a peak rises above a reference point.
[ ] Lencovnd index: 3.46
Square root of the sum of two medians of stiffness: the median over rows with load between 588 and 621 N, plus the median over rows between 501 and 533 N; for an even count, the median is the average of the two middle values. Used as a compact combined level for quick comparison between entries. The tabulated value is 3.33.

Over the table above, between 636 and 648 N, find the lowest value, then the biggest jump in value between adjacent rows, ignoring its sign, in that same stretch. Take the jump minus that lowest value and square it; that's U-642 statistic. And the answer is 29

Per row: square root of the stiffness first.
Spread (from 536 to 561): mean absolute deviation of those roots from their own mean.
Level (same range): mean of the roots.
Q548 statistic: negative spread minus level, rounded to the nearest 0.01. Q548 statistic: -2.48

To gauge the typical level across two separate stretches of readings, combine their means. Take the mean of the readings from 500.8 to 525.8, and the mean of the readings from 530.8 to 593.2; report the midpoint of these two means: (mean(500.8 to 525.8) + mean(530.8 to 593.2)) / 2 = 5.78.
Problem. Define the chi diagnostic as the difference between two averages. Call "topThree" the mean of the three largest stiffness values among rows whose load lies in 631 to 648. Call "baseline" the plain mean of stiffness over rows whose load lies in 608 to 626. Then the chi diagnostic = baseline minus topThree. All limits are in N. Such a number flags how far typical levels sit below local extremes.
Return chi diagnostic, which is -0.6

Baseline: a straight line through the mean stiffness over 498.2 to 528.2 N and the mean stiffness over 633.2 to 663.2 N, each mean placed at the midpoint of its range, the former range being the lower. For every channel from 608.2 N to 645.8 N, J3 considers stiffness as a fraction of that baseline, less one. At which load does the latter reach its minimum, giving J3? 617.0 N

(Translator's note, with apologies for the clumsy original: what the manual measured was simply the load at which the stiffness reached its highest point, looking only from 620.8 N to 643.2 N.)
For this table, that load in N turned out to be 637.0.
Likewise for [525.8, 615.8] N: 549.5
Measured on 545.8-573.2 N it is 549.5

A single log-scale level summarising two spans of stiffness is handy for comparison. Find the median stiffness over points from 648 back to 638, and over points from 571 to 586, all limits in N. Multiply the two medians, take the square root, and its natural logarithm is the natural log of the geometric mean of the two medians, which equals 1.74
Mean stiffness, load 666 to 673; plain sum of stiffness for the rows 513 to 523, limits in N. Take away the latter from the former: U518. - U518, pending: -18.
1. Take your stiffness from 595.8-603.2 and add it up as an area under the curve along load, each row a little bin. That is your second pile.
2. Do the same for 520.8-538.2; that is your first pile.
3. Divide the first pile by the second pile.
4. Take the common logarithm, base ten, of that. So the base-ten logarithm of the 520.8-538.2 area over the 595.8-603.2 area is 0.44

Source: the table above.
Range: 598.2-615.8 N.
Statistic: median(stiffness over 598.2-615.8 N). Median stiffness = 5.3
